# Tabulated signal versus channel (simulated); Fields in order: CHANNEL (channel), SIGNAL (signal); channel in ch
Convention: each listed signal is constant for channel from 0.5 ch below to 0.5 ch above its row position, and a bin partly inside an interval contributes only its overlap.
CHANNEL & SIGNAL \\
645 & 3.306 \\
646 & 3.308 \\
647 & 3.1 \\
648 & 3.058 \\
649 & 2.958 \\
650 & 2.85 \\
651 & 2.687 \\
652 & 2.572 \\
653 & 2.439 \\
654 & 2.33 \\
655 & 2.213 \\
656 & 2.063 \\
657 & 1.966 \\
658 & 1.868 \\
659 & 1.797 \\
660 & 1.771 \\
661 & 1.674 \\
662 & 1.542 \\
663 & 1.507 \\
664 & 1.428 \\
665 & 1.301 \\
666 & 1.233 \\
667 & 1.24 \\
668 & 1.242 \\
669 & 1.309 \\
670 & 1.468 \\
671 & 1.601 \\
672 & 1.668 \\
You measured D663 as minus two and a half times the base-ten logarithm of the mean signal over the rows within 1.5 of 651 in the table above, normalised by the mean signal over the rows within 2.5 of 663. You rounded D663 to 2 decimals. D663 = -0.65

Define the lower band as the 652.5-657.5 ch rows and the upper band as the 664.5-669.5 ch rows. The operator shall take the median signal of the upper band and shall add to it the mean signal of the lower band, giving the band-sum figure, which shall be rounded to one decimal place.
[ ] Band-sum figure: 3.4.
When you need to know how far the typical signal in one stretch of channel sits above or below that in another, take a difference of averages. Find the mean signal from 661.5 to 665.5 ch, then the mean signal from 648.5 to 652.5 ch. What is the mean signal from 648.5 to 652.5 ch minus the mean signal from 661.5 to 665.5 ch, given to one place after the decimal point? 1.3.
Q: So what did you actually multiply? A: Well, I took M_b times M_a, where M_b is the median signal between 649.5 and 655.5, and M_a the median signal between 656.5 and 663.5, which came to 4.4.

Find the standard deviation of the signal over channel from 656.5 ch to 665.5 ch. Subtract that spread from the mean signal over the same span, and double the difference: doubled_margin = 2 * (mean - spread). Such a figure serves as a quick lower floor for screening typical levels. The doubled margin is 2.9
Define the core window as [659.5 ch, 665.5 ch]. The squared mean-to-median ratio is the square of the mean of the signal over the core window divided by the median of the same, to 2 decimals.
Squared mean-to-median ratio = 1.02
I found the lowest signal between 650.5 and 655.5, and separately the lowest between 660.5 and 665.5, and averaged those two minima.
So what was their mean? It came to 1.76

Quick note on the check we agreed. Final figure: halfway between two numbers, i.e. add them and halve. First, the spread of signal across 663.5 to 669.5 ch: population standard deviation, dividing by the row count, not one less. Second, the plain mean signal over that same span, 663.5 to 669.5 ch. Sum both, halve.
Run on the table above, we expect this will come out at 0.68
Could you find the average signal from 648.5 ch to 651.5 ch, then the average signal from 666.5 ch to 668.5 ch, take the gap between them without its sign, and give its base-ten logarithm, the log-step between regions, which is 0.20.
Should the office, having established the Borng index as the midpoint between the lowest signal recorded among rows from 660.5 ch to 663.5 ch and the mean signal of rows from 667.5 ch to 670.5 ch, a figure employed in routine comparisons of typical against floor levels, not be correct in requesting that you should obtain 1.4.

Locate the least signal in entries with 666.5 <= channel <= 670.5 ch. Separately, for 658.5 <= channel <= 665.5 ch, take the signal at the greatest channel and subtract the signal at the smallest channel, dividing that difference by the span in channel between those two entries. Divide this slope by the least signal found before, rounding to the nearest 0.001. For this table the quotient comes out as -0.067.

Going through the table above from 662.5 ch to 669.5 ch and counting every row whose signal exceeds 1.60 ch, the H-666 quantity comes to 0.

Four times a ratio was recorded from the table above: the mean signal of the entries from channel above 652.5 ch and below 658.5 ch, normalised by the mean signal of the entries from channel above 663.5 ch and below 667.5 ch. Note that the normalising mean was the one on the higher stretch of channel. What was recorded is 6.6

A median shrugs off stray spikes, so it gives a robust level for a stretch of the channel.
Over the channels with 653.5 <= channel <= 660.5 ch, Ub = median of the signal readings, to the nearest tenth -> 2.0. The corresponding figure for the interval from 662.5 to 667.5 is 1.3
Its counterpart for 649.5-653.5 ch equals 2.6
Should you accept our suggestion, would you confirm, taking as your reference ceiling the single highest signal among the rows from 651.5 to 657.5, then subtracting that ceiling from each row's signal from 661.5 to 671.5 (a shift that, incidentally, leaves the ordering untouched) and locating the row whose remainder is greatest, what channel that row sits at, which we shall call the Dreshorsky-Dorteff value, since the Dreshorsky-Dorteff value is 671 ch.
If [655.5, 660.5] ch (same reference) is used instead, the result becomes 656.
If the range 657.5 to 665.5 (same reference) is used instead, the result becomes 658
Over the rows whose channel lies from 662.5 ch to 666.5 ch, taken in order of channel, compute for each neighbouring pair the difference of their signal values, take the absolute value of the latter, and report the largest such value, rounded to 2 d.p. 0.13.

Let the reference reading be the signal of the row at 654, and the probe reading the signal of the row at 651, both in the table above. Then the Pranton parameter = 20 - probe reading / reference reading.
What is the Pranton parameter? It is 18.85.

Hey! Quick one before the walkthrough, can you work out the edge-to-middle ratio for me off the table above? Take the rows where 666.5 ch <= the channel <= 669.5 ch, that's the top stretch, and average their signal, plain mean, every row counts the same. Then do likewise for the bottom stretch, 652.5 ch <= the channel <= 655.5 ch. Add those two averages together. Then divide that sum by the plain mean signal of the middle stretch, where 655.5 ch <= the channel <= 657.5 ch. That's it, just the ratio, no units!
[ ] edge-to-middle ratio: 1.78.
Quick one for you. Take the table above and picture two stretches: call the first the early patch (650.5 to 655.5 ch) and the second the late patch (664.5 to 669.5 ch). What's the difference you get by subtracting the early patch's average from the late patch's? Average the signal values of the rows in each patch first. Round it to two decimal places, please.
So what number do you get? -1.18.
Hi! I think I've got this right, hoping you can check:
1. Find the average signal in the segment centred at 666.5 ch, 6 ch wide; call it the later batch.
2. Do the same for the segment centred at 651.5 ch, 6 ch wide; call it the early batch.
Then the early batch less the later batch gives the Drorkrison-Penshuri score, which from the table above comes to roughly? 1.35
